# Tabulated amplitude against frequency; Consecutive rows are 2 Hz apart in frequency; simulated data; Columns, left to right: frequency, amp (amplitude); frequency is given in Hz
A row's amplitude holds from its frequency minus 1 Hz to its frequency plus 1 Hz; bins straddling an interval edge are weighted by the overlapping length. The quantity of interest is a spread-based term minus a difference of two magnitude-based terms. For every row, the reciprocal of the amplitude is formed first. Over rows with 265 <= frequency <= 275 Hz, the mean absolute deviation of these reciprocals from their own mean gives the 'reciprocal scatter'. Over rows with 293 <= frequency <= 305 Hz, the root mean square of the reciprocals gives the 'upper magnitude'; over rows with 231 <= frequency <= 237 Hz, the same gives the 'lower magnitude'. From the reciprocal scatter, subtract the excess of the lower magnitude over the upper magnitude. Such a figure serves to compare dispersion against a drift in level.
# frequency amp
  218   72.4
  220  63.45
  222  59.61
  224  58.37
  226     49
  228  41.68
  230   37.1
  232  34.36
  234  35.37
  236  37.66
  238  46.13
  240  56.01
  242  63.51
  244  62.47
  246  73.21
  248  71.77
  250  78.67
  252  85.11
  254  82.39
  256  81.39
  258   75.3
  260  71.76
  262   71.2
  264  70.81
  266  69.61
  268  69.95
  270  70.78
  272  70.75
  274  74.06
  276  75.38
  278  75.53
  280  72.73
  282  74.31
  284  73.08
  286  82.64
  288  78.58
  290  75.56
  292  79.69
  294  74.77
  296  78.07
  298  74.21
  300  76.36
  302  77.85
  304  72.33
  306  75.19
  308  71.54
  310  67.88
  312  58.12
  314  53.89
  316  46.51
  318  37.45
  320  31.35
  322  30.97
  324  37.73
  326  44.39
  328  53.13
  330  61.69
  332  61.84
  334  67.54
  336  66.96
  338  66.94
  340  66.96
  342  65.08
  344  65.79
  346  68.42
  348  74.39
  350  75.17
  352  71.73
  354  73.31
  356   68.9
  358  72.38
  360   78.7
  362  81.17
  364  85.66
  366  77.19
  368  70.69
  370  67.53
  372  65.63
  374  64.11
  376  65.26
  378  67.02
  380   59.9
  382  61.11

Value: -0.015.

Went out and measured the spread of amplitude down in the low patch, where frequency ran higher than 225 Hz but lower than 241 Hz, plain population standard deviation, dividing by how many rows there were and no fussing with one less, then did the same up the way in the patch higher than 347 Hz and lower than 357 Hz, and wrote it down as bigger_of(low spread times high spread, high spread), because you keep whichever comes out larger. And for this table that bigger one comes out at 16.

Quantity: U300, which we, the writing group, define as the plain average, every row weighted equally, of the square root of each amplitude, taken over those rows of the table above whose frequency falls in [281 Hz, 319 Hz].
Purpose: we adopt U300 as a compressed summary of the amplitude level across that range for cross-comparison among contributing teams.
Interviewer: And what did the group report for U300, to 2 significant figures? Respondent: 8.3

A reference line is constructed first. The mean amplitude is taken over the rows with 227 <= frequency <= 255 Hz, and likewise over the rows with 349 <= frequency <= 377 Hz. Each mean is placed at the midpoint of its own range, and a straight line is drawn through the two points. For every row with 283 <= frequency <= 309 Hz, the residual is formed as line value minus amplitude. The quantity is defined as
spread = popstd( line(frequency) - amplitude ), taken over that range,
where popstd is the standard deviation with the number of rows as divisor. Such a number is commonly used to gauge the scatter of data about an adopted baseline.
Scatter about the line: 4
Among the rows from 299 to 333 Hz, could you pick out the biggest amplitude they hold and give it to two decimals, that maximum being 77.85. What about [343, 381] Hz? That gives 85.66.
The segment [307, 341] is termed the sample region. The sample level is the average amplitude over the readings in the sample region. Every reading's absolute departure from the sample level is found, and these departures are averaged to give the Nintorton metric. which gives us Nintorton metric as 11.7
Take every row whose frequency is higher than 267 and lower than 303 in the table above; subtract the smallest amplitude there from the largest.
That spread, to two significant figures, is 13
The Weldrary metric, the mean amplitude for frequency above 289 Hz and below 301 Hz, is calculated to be 76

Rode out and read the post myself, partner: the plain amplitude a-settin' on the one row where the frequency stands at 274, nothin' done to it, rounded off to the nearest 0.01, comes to 74.06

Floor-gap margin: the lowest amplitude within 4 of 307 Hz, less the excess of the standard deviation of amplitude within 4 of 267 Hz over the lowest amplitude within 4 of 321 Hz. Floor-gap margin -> 98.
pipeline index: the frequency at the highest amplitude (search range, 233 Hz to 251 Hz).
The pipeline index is 250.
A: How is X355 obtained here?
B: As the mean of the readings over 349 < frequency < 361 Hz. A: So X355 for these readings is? 73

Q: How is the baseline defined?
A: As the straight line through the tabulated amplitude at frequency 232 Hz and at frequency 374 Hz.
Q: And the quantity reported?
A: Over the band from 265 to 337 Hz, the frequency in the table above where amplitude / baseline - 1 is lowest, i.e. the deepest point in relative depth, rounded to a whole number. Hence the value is 322 Hz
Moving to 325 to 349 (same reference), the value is 326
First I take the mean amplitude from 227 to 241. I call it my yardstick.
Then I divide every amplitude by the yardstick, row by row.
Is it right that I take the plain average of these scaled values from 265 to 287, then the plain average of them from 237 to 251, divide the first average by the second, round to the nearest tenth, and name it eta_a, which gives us 1.1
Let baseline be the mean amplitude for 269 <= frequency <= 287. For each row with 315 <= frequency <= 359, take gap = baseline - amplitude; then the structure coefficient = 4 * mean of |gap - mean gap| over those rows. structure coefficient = 49.0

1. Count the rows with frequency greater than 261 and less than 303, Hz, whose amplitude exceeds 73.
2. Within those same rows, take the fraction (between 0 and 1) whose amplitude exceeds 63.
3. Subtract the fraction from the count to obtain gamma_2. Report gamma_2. 13.0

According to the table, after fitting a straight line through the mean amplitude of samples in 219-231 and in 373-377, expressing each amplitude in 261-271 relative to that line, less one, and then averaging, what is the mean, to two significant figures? 0.28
